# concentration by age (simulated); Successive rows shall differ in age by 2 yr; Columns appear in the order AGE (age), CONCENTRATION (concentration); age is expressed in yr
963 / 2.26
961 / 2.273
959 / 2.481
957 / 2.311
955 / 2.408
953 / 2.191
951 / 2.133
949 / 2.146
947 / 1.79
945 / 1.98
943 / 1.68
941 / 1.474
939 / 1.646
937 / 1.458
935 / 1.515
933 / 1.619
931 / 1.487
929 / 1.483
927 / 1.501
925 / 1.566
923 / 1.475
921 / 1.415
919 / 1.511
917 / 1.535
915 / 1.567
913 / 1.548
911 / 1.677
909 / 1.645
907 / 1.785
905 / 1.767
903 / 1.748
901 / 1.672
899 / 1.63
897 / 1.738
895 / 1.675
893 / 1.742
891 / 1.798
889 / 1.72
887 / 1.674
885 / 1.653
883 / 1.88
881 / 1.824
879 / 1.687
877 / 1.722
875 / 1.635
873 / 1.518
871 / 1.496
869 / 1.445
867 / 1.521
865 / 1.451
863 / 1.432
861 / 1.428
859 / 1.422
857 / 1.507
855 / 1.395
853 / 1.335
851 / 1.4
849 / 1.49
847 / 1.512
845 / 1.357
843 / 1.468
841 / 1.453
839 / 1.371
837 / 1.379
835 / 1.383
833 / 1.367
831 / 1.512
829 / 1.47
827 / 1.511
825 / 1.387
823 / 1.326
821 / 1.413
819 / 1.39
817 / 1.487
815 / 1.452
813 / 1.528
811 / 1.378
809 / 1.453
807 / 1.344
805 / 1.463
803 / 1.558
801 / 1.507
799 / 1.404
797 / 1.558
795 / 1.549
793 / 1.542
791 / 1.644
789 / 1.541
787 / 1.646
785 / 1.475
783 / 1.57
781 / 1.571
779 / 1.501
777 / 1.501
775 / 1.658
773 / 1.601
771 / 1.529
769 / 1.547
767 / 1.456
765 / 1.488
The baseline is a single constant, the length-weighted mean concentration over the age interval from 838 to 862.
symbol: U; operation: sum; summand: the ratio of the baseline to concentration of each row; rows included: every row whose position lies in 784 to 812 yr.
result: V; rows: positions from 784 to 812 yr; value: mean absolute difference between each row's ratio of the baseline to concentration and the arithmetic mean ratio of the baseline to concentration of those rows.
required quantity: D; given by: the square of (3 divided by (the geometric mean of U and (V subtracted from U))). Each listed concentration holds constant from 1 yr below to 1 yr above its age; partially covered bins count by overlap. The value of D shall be 0.051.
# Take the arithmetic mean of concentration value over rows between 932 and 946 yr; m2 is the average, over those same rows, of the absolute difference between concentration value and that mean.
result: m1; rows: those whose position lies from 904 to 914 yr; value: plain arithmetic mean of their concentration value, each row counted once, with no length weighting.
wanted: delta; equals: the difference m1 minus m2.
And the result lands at 1.6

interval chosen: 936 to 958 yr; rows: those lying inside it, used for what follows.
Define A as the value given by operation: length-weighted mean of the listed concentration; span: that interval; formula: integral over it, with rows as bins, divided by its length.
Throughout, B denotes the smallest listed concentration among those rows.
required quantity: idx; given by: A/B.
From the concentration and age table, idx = 1.32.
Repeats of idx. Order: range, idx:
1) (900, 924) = 1.14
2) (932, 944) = 1.07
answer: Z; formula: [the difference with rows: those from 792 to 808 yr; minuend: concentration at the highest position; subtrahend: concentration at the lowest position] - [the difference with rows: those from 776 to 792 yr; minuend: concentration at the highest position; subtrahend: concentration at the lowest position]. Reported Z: -0.34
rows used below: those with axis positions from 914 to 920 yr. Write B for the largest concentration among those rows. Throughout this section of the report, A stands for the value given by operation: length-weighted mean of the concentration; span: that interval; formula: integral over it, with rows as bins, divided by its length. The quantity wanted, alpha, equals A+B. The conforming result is 3.10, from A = 1.54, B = 1.567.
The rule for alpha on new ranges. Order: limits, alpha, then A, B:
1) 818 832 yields 2.94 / 1.43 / 1.512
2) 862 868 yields 2.99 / 1.47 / 1.521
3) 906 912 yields 3.49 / 1.70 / 1.785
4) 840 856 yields 2.94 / 1.43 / 1.512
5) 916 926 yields 3.07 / 1.50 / 1.566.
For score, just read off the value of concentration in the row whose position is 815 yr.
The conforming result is 1.452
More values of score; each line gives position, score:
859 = 1.422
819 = 1.39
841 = 1.453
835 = 1.383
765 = 1.488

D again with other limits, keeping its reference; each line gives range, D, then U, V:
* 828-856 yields 0.045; 14.1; 0.038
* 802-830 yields 0.047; 13.9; 0.040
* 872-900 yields 0.065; 11.7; 0.033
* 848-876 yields 0.048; 13.7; 0.037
